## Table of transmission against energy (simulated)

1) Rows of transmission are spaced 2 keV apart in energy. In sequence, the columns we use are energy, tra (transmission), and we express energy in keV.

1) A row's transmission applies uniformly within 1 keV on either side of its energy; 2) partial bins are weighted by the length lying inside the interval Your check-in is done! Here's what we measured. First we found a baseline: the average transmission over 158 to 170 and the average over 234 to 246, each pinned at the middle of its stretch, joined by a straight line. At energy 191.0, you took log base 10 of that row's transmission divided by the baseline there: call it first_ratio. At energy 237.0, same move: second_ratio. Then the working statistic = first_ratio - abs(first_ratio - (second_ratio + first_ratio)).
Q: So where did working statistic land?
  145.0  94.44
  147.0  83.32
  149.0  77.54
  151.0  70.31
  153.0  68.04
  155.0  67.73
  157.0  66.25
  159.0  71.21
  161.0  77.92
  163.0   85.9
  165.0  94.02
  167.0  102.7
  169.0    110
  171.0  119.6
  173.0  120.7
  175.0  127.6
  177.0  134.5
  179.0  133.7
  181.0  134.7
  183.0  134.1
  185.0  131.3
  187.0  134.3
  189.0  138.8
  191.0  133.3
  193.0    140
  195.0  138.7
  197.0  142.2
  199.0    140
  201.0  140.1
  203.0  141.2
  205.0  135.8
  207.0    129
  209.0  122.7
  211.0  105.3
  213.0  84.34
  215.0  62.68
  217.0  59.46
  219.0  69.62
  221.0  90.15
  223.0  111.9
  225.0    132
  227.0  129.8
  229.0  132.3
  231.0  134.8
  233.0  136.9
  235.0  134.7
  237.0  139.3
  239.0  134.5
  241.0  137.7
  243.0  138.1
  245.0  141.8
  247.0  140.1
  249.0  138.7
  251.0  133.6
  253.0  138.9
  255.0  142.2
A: 0.08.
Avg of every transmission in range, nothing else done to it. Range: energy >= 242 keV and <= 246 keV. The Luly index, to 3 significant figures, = 140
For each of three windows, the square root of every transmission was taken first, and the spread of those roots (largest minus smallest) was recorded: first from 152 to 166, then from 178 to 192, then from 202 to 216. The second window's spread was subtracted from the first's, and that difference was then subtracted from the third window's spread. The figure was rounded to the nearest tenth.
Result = 2.7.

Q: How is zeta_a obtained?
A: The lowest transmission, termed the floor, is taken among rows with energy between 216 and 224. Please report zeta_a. 59.46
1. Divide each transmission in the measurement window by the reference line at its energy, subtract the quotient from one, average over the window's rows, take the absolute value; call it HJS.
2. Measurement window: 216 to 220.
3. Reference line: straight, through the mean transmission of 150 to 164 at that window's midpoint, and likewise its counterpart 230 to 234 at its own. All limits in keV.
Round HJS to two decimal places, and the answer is 0.48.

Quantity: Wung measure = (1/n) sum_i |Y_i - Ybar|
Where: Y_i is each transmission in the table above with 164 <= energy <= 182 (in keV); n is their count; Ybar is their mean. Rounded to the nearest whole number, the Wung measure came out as 12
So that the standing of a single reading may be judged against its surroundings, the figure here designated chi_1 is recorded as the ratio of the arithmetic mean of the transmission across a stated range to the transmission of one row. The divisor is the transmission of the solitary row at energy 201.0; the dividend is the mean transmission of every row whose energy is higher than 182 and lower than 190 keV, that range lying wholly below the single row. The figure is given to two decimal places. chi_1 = 0.96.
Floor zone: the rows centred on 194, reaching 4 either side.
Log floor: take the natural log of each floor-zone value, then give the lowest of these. 4.89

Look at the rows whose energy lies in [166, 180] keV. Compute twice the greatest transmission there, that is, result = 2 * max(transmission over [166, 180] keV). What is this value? 269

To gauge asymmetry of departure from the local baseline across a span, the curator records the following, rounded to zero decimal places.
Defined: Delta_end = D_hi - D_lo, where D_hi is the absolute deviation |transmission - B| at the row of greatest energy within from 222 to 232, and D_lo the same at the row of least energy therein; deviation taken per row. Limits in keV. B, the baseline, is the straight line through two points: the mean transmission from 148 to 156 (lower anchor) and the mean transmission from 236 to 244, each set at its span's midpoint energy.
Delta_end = -8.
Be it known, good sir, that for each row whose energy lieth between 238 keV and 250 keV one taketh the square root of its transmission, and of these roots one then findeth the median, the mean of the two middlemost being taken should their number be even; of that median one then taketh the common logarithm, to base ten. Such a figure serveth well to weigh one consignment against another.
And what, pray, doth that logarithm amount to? 1.07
